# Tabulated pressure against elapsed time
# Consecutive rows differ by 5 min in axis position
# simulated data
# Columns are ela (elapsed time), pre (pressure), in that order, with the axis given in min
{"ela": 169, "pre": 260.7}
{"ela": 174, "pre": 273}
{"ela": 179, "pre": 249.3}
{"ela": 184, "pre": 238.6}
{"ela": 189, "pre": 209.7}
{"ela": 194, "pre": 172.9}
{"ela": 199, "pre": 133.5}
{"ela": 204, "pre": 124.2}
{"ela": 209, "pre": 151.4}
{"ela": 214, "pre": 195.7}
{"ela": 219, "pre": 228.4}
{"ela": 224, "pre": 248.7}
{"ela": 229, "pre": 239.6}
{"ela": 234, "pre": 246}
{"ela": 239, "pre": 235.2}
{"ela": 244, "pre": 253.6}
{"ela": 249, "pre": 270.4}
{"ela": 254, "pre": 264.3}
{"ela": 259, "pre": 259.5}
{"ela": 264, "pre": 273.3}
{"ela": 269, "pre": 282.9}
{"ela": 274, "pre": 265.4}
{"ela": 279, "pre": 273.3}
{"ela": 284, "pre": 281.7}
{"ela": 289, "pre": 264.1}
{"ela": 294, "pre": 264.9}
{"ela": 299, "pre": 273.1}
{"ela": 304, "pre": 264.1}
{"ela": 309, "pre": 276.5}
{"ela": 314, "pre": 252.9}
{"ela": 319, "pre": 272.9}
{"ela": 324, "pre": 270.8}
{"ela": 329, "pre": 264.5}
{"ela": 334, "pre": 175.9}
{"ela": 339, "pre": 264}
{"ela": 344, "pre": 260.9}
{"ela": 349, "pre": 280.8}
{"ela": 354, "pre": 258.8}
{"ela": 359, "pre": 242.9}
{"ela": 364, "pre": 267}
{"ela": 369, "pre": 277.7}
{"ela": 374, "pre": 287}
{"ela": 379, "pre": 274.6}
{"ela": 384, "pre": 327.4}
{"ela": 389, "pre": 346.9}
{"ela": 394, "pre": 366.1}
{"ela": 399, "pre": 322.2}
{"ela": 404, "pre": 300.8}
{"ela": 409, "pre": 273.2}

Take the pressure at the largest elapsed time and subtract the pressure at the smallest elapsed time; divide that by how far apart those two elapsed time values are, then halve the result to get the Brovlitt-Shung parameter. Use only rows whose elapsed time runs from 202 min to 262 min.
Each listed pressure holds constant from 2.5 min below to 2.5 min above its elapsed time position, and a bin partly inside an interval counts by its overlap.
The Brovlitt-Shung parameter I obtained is 1.2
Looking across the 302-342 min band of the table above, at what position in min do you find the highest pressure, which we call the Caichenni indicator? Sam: 309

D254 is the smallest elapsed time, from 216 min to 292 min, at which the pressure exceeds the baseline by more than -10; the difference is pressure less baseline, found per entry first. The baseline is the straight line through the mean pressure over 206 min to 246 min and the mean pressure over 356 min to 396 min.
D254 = 219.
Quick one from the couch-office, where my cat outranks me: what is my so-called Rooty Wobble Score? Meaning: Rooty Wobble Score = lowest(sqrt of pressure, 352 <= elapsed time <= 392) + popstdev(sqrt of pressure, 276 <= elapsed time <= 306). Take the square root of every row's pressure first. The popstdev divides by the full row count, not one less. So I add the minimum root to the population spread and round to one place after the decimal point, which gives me 15.8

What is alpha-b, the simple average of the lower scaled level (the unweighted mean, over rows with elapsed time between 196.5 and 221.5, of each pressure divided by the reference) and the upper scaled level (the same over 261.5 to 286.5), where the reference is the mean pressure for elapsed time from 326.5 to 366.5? 0.88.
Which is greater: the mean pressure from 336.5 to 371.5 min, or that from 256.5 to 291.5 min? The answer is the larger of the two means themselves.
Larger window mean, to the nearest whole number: 271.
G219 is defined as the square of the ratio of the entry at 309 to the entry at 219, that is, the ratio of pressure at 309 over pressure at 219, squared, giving 1.47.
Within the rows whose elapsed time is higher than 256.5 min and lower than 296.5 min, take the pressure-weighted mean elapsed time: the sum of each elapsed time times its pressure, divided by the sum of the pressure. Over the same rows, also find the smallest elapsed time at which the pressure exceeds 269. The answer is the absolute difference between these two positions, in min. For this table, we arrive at 12.5 min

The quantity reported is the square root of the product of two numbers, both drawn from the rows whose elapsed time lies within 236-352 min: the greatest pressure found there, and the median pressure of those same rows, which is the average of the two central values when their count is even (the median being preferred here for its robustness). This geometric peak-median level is 274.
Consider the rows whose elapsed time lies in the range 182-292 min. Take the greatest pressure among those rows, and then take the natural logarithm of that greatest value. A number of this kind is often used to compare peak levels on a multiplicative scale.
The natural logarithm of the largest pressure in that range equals 5.65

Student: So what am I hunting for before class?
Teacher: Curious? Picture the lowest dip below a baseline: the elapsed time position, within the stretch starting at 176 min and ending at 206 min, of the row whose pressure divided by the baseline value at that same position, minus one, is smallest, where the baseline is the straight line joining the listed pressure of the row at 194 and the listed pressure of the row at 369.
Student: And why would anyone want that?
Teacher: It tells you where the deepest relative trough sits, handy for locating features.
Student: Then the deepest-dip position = 204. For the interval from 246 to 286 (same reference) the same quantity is 274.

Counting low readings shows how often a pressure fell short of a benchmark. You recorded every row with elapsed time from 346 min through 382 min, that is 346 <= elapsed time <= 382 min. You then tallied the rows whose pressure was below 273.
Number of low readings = 3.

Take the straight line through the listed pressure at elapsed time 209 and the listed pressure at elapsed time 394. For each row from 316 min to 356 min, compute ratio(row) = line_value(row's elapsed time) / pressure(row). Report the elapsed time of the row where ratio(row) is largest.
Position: 334 min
